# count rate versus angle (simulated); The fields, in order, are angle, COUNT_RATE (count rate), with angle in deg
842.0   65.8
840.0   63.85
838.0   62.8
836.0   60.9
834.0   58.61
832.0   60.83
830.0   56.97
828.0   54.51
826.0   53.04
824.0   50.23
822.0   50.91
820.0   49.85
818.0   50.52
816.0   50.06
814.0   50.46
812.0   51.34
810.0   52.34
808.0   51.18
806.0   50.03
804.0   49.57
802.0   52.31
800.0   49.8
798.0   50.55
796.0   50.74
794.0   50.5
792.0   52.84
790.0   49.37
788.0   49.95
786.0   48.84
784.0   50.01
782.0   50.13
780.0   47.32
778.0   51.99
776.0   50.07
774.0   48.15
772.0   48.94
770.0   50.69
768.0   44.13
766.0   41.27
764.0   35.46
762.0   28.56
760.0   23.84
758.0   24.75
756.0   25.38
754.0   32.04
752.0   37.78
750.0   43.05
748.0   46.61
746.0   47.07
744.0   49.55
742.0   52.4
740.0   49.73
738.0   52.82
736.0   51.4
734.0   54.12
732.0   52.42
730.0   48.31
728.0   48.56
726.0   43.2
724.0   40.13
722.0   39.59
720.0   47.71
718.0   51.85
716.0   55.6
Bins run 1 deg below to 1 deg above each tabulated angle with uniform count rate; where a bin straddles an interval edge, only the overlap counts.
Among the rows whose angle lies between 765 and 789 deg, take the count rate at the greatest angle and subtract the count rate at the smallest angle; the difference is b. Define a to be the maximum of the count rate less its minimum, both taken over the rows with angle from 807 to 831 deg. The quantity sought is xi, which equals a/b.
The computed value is 0.8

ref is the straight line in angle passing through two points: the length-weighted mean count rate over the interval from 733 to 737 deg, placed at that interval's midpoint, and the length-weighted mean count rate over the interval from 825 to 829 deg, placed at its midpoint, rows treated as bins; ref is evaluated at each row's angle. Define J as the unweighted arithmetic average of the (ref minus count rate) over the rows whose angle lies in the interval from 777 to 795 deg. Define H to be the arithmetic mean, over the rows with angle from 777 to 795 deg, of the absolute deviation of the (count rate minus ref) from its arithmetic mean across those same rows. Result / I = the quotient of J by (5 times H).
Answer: 0.6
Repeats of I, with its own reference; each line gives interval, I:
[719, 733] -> 0.3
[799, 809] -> 0.6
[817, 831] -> 0.1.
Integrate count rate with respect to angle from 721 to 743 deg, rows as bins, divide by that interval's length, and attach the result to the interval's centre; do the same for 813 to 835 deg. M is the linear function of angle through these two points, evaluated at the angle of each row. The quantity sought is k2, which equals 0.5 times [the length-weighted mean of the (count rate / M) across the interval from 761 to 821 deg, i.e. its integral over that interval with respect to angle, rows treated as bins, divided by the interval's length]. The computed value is 0.471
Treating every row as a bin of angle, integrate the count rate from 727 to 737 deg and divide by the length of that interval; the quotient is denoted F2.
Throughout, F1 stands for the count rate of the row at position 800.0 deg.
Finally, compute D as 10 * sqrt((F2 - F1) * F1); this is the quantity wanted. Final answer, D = 76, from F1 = 49.8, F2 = 51.0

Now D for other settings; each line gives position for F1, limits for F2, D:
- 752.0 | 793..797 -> 220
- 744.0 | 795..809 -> 72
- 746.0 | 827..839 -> 238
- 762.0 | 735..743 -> 256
